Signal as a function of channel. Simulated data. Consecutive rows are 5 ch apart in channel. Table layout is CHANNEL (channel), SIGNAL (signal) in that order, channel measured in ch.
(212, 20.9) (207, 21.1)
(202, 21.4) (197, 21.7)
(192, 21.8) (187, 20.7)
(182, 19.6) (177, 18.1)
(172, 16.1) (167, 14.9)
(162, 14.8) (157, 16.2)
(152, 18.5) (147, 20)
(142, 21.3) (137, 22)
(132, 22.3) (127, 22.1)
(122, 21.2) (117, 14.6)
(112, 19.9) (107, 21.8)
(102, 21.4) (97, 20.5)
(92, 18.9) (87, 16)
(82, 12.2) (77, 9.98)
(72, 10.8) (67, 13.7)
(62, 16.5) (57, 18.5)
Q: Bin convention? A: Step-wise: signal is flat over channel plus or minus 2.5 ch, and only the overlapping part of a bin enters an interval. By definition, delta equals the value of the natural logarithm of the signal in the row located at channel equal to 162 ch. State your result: 2.7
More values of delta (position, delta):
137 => 3.1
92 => 2.9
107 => 3.1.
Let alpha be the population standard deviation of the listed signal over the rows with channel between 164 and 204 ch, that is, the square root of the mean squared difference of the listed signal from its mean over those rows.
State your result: 2.5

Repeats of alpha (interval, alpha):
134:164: 2.6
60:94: 3.0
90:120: 2.4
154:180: 1.2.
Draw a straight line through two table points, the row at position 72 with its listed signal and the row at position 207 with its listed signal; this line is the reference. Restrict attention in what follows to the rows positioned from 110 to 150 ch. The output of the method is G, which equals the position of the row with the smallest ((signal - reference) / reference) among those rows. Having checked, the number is 117 ch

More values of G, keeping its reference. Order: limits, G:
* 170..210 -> 172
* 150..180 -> 167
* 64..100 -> 77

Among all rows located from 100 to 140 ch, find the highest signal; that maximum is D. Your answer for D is 22.3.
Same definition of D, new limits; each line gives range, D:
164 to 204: 21.8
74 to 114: 21.8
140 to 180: 21.3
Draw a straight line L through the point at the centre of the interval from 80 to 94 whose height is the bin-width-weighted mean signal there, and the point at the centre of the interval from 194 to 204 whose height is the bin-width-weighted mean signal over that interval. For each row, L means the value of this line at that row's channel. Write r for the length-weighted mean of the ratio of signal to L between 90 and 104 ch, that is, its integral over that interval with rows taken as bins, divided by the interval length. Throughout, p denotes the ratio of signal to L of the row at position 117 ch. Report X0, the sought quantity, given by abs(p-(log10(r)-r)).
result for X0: 2.00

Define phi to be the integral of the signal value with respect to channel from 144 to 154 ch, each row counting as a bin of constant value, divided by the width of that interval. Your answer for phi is 19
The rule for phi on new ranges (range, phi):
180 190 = 20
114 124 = 18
